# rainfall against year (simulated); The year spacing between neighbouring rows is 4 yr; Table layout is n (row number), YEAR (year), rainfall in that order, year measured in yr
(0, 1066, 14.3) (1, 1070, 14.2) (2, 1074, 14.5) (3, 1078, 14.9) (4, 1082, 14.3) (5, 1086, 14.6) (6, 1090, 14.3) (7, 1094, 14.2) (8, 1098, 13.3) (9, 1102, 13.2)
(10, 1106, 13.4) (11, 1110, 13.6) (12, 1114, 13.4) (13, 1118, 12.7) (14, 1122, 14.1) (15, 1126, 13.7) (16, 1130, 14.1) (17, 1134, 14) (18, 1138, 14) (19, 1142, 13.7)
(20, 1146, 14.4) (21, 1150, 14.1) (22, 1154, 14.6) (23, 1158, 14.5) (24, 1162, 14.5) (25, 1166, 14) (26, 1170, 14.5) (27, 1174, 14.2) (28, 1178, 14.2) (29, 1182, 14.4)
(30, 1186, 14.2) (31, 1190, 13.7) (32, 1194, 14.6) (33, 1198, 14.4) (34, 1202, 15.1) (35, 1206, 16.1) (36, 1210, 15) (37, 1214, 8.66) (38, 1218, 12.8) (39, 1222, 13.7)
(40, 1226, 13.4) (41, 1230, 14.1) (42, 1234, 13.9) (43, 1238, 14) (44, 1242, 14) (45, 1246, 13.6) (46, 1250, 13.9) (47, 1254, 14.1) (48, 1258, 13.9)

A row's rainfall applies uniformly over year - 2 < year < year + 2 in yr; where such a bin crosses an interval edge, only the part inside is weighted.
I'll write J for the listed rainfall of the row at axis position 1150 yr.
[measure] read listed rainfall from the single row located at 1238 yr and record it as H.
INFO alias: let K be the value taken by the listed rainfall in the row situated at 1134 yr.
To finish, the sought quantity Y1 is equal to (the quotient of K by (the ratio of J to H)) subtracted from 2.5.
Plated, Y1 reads -11.4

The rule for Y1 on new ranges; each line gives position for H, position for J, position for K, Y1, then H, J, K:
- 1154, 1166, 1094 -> -12.3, 14.6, 14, 14.2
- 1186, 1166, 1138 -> -11.7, 14.2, 14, 14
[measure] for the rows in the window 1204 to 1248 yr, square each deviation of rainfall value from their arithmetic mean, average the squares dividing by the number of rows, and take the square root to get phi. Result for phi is 1.76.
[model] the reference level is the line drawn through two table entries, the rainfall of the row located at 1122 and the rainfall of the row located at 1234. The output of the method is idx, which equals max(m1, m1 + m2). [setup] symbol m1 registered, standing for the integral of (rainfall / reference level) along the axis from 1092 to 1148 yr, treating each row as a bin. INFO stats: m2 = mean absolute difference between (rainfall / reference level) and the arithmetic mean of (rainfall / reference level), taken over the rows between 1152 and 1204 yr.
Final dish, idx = 54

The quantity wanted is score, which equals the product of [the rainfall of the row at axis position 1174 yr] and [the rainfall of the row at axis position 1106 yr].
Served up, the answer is 190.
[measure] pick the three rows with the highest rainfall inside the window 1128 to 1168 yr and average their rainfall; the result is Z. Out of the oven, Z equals 14.5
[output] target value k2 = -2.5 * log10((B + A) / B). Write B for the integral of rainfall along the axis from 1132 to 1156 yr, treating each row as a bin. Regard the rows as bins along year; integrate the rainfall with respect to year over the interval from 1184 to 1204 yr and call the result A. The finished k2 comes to -0.67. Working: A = 288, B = 339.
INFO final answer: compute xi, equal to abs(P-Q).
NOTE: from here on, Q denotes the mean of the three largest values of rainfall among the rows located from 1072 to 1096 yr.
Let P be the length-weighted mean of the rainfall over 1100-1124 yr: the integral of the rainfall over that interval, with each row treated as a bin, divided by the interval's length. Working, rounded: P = 13.4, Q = 14.7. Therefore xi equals 1.3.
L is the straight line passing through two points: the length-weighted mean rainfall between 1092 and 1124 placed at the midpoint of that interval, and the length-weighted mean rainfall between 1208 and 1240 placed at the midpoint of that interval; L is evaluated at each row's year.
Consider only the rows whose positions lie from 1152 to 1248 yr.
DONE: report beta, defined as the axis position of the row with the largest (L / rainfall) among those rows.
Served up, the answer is 1214 yr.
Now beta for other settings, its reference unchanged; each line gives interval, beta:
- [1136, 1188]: 1142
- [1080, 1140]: 1118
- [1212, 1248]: 1214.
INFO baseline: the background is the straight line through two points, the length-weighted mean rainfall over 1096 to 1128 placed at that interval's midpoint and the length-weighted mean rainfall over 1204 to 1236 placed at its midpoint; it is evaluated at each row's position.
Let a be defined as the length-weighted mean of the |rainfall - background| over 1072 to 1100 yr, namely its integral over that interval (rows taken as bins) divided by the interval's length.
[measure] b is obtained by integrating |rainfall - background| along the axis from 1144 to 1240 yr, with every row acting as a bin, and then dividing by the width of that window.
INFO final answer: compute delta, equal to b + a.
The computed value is 1.97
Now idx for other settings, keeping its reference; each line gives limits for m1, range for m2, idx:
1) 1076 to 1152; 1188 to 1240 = 75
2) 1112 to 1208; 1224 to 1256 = 97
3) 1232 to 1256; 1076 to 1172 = 24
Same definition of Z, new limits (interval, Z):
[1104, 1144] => 14.1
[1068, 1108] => 14.7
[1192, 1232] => 15.4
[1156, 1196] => 14.5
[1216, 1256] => 14.1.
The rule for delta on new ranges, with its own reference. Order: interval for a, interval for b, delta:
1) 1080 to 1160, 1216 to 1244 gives 1.04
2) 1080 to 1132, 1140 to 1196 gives 1.33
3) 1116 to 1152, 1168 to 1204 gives 1.52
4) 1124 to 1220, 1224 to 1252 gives 1.47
